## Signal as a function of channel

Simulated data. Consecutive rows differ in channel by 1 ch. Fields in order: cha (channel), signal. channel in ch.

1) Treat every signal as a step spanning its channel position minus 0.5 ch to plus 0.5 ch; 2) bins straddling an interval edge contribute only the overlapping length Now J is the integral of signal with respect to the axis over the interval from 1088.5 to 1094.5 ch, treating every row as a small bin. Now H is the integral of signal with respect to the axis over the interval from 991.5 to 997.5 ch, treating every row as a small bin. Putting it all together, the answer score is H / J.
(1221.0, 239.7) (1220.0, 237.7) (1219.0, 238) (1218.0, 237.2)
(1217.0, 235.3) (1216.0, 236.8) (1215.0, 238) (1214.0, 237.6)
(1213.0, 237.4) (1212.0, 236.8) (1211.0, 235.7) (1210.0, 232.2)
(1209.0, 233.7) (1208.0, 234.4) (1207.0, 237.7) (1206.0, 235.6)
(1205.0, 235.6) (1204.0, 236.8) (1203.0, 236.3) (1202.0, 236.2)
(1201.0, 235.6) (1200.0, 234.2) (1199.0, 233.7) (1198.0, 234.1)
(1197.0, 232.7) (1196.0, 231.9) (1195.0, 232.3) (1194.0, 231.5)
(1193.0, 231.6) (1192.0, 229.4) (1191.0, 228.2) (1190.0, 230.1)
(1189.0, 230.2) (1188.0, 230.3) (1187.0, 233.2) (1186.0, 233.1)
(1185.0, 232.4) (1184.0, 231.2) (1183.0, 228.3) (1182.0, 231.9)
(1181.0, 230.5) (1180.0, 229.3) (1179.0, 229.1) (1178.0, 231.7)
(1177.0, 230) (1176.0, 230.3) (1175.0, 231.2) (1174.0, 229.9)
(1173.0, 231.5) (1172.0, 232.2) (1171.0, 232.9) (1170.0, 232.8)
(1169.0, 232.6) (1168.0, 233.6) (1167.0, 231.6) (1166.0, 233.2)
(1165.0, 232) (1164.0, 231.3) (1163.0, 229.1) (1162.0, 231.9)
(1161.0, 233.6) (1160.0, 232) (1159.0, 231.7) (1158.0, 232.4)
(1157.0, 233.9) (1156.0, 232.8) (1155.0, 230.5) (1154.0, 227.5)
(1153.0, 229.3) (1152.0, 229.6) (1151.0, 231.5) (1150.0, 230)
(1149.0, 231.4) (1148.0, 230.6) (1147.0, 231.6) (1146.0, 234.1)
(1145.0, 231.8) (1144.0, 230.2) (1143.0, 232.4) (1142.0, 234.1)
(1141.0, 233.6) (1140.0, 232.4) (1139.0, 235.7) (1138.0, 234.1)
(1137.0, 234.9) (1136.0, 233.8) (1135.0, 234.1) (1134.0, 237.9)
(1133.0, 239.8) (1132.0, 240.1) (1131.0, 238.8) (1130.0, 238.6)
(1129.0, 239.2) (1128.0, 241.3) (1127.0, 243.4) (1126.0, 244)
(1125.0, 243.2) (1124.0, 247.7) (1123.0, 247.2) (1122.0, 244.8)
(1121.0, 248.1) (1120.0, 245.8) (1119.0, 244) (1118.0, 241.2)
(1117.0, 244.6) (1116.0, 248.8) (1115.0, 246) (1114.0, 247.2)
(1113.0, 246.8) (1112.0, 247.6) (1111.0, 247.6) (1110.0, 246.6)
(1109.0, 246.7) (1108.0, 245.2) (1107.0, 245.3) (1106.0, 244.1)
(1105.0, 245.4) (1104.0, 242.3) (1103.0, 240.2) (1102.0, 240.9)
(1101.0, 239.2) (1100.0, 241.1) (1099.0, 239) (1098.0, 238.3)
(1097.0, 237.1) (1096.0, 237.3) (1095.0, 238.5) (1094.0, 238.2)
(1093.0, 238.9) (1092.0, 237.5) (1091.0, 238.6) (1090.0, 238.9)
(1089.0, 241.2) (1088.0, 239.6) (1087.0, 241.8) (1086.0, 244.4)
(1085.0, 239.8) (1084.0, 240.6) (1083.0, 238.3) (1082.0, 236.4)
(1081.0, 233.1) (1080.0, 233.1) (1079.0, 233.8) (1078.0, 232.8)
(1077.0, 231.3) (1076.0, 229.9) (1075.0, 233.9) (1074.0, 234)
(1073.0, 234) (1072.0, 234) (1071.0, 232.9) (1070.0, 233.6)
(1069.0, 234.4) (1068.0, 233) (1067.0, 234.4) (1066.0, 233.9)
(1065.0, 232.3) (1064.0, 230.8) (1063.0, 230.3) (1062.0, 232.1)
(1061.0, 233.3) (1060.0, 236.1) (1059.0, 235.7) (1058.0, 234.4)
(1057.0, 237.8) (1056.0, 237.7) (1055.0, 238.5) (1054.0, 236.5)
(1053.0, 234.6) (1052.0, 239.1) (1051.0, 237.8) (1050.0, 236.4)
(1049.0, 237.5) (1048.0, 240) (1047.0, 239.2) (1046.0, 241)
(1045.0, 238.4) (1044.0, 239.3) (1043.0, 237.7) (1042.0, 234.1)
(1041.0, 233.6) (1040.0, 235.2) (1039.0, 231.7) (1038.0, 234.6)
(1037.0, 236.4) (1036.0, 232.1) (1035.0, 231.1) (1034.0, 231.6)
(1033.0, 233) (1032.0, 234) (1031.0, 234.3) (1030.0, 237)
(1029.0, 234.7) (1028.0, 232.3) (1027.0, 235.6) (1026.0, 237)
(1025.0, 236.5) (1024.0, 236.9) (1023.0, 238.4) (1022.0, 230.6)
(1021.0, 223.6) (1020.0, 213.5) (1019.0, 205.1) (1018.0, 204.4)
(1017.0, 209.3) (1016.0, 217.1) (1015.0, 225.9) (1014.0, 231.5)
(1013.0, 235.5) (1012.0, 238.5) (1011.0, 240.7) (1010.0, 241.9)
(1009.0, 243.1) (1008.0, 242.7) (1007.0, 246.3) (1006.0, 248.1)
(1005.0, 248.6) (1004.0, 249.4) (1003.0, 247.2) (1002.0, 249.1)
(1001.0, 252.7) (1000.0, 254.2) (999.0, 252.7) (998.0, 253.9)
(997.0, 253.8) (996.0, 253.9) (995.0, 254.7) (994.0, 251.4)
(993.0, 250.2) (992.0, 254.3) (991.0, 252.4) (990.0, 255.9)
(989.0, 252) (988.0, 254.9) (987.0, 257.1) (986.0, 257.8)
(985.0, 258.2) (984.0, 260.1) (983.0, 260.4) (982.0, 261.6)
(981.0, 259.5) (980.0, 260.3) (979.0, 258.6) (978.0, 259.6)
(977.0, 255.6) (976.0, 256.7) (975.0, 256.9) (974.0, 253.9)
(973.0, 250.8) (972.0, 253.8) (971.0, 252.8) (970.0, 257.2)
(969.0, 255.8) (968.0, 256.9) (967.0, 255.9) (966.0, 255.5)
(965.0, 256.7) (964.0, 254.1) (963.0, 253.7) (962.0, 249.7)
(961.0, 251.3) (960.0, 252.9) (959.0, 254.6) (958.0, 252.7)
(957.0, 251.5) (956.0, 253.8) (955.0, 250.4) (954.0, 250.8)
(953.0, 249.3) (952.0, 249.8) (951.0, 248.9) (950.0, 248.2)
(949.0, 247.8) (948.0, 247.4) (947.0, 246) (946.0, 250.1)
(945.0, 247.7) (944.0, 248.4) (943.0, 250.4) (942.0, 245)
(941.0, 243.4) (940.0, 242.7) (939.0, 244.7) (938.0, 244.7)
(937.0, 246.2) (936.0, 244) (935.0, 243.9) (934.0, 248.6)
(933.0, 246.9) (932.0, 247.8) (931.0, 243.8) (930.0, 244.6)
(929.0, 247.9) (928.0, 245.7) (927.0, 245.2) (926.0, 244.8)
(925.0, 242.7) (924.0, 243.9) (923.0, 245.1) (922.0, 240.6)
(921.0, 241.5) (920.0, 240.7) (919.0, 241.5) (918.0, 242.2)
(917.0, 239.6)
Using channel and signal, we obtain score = 1.06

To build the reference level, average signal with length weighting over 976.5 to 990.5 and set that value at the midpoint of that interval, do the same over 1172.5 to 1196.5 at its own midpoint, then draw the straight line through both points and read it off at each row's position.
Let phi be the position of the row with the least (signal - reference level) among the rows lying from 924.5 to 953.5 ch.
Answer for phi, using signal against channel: 925.0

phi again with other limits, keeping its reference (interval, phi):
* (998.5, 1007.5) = 1007.0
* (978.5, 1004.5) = 1003.0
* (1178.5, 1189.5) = 1183.0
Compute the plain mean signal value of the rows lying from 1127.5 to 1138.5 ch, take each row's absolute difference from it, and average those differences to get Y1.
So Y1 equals 2.4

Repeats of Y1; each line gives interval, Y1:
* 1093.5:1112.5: 3.3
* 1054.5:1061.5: 1.5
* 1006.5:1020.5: 13.5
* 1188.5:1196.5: 1.2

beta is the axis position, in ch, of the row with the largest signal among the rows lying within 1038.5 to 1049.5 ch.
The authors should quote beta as 1046.0 ch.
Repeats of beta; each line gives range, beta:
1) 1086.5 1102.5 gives 1087.0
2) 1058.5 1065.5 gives 1060.0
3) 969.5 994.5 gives 982.0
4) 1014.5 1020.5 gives 1015.0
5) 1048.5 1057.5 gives 1052.0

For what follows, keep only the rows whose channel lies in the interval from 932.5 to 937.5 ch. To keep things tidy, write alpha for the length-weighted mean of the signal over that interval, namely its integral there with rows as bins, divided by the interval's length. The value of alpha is 246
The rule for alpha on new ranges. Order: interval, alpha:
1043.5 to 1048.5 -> 240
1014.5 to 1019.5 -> 212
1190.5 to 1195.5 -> 231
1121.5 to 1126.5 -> 245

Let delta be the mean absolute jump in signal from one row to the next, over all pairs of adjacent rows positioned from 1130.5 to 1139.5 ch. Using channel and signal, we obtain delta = 1.39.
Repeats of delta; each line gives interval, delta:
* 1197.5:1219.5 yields 1.12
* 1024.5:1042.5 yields 1.85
